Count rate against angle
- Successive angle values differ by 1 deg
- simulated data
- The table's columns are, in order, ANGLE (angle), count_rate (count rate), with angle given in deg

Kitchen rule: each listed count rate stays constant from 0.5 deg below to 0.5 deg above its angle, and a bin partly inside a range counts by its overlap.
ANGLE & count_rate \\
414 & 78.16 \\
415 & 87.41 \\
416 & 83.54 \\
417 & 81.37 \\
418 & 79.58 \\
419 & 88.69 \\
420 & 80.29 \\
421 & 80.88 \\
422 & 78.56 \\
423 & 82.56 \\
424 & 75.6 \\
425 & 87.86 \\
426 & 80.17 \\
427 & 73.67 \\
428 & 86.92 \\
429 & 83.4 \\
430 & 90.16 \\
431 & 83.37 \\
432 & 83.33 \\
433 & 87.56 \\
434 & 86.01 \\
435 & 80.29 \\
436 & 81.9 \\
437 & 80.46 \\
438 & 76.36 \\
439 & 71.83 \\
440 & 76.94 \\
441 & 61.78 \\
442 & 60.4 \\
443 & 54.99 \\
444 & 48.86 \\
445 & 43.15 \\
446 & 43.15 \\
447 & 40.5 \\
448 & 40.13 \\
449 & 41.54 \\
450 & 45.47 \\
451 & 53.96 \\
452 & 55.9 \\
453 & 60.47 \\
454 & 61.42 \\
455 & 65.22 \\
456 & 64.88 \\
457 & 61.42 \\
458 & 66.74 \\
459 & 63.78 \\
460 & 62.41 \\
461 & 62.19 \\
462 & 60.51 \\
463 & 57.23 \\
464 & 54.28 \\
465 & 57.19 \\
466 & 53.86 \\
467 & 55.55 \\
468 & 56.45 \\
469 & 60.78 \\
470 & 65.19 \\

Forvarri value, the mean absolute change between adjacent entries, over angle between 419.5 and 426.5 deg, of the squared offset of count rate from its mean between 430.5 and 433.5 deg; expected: 38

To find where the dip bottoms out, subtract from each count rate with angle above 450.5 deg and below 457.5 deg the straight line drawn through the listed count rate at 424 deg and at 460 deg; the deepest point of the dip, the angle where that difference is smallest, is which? 451 deg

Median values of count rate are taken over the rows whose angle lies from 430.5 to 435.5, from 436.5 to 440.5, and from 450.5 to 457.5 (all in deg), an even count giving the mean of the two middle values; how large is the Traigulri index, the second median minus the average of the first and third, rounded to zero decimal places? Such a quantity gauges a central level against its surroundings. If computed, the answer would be 4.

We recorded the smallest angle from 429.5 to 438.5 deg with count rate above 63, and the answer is 430 deg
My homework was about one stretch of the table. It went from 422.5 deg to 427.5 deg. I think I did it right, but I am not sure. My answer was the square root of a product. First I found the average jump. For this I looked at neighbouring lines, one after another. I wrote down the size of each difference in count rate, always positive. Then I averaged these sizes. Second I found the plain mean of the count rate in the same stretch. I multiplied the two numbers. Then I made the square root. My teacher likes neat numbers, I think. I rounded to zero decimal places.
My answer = 26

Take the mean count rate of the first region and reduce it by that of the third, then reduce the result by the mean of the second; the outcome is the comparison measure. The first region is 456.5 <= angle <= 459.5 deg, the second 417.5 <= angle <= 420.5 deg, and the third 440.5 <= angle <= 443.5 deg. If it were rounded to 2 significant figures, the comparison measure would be -78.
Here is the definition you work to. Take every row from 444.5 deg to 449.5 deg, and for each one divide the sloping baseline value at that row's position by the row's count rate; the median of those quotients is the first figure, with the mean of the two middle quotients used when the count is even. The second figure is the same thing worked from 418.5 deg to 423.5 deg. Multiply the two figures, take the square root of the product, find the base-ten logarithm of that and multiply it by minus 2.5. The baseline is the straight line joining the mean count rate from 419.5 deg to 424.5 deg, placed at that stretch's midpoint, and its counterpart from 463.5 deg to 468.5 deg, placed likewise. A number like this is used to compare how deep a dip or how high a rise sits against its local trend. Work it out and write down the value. -0.24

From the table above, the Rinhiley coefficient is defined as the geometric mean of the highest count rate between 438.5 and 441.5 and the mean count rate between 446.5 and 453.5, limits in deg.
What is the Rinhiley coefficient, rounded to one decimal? 60.9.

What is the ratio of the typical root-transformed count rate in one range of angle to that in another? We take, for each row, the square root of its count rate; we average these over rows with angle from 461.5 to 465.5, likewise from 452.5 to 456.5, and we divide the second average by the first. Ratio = 1.05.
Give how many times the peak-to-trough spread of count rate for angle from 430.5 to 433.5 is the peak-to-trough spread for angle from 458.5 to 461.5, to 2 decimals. 2.66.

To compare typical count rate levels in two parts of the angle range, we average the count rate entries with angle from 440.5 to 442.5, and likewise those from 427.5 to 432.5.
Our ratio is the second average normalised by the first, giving 1.4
